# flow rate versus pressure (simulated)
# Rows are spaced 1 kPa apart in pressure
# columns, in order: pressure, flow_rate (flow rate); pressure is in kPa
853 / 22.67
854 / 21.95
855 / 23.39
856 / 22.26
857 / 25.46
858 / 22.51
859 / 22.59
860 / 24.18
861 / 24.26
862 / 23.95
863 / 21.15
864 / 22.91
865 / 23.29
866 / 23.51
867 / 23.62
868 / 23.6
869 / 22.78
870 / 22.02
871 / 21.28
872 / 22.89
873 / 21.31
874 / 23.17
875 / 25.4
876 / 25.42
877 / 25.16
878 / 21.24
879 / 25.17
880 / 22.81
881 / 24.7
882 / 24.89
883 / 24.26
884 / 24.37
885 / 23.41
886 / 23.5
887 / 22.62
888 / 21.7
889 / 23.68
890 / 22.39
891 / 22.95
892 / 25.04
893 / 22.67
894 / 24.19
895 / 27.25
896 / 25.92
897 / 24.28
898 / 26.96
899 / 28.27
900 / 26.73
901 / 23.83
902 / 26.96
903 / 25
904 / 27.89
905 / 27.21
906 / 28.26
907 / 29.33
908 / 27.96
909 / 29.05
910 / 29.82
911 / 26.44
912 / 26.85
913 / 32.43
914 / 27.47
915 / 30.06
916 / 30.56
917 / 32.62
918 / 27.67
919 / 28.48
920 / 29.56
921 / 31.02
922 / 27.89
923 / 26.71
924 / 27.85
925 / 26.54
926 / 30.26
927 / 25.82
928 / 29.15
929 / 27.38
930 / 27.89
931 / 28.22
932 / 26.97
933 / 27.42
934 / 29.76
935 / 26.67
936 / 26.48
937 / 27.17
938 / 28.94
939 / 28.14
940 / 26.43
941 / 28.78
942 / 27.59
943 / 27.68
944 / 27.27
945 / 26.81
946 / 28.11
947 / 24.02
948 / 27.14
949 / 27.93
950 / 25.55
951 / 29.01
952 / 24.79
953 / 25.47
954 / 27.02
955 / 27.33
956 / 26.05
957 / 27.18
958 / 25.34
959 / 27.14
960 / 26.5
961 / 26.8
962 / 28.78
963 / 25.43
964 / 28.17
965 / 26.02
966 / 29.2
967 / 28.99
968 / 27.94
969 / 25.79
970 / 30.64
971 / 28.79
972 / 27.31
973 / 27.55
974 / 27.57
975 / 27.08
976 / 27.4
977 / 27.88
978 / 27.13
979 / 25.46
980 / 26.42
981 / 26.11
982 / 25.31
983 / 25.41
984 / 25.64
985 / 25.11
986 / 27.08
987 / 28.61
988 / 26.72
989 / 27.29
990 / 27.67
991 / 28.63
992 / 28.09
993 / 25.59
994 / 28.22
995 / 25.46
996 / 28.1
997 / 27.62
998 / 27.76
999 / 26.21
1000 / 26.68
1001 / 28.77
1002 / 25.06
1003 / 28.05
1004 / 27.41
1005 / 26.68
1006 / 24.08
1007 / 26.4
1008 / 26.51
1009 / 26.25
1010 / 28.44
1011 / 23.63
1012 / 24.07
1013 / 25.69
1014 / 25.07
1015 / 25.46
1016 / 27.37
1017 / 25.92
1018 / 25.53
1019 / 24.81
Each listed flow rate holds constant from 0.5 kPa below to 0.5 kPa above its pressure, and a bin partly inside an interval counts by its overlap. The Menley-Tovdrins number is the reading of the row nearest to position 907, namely 29.33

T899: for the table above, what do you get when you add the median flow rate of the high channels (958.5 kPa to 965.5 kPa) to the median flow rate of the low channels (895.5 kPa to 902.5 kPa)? 53.5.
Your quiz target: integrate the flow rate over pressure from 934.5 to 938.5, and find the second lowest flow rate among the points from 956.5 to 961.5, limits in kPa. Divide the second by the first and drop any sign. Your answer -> 0.24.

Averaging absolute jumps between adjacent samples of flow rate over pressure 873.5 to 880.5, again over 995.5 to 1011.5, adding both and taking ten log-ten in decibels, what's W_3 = 5.79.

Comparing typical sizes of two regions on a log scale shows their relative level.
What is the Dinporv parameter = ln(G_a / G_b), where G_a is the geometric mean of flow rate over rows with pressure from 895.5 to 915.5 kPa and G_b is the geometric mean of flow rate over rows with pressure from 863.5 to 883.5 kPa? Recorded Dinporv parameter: 0.159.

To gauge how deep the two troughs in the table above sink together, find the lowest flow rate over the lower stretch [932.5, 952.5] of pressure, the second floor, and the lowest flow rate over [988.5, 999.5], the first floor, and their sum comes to 49.5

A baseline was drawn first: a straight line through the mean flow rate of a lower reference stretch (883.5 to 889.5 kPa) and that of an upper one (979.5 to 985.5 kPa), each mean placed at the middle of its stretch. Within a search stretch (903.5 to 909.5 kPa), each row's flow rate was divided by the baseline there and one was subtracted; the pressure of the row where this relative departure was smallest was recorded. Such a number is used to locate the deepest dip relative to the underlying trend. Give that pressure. 905 kPa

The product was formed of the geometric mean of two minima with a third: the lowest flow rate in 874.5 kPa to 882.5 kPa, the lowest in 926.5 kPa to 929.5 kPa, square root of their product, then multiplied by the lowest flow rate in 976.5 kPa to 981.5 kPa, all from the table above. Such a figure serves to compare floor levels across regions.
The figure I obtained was 596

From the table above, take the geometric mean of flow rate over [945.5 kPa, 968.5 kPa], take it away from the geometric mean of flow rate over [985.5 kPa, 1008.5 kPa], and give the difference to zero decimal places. 0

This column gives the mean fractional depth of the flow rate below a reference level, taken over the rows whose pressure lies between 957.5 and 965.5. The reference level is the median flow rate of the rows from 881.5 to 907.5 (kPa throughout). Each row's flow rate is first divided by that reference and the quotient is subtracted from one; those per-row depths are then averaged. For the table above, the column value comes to -0.087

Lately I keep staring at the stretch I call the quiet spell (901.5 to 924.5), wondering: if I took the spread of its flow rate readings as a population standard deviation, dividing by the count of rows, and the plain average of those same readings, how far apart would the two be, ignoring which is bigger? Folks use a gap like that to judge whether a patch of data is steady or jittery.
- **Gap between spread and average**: 26.7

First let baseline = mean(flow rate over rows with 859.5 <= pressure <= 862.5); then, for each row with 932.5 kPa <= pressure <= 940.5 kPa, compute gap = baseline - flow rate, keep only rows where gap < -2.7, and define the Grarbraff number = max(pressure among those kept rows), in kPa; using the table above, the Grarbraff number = 939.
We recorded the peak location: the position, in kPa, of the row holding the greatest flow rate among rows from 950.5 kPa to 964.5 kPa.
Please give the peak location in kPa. 951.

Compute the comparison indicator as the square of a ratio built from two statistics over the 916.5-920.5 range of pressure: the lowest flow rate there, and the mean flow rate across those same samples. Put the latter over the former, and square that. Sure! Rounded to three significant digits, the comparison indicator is 1.14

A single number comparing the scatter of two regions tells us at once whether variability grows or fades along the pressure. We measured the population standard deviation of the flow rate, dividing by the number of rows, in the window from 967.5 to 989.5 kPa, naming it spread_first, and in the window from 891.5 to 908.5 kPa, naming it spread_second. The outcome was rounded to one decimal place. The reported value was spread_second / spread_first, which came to 1.4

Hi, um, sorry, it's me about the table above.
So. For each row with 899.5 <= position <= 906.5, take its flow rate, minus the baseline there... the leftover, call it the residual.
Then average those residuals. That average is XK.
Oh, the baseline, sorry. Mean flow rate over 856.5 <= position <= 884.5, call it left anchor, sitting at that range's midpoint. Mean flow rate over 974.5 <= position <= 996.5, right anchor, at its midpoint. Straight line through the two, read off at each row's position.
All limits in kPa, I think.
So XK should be 2.1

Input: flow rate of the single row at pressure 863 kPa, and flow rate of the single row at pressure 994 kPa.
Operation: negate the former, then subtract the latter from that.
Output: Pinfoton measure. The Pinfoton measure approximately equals -49.4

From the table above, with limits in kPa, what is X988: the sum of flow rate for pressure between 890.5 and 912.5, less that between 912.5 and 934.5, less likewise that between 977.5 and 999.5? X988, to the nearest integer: -639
